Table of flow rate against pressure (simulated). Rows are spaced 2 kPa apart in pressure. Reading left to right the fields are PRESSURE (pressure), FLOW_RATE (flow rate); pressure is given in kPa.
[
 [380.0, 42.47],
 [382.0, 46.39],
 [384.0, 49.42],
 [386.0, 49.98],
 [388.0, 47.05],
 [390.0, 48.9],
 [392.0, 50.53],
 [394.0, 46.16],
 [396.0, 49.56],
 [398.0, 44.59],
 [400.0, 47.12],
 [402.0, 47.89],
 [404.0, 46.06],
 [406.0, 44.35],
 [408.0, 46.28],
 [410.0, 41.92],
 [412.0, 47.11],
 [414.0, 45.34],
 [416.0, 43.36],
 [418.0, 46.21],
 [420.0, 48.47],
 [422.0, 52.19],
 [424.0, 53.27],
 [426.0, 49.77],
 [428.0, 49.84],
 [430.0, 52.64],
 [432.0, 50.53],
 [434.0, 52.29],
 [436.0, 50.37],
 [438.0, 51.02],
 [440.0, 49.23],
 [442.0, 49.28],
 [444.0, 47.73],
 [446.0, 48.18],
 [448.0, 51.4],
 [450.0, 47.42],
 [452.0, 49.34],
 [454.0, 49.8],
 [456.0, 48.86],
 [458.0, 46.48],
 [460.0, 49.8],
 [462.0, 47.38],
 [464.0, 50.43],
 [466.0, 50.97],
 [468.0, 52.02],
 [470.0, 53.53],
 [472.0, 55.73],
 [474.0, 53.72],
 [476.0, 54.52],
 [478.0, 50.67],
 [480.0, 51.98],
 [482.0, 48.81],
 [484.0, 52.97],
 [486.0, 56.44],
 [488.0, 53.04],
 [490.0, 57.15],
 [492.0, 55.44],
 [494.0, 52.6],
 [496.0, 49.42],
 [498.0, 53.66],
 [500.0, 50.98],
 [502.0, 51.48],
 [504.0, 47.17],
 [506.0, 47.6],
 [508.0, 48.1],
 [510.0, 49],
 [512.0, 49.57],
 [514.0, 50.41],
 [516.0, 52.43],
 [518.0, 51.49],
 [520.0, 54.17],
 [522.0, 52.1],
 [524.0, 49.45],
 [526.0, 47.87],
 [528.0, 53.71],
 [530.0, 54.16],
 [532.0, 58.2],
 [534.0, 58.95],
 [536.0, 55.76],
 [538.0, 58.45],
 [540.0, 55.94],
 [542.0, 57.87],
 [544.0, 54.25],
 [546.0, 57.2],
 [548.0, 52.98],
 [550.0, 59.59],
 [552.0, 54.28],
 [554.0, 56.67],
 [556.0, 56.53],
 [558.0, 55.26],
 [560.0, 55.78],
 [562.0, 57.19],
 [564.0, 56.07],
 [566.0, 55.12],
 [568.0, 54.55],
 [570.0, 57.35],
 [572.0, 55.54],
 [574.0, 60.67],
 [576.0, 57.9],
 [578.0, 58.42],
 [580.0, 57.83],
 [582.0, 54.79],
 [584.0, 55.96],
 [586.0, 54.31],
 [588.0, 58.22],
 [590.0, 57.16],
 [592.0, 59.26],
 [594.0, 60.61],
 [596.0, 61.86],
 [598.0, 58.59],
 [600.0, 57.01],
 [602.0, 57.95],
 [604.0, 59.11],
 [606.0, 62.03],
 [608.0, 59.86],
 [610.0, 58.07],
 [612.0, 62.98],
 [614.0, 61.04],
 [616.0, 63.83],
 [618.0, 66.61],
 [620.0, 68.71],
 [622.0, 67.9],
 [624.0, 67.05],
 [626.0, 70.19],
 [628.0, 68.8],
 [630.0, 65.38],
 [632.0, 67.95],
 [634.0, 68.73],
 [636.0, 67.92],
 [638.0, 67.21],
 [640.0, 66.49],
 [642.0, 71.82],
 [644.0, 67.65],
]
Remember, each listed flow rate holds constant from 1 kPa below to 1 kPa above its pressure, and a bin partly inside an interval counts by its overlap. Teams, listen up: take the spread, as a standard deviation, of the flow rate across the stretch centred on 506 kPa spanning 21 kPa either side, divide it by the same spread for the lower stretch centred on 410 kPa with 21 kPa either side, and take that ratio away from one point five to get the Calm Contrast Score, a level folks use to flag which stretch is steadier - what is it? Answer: 0.6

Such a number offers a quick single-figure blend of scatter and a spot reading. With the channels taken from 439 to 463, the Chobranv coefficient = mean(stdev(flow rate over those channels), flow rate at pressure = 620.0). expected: 35.0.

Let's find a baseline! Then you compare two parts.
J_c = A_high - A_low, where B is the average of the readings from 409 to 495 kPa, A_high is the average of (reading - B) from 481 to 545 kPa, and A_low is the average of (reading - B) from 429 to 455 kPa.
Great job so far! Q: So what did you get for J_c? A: 2.8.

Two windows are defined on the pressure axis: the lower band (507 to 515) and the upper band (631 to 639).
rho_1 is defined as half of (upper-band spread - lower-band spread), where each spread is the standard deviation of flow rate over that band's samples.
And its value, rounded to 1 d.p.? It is -0.2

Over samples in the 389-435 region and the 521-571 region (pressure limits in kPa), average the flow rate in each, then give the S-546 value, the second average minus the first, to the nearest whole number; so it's 7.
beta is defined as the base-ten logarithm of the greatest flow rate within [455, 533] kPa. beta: 1.76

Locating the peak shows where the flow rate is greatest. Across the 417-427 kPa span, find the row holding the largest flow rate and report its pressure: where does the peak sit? 424.0 kPa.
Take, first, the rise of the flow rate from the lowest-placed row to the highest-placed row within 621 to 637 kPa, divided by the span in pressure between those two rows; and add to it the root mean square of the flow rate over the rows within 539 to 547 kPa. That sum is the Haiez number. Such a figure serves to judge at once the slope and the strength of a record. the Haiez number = 56.3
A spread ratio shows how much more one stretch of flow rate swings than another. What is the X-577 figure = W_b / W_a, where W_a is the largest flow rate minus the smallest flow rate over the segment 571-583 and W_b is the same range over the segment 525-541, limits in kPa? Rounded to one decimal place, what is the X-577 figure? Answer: 1.9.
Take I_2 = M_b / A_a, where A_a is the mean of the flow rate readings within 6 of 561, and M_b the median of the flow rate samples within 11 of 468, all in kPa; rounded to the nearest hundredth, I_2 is 0.91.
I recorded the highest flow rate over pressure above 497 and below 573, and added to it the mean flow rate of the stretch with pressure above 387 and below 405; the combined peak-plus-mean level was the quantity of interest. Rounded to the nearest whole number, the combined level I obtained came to 107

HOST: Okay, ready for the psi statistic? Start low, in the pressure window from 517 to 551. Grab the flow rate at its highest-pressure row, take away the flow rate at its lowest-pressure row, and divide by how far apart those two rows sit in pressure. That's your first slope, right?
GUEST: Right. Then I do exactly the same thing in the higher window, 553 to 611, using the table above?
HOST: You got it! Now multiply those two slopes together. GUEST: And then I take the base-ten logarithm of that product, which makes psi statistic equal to -2.20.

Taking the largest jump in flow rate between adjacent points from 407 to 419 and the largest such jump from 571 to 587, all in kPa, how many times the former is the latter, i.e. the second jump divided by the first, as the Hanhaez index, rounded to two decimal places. 0.99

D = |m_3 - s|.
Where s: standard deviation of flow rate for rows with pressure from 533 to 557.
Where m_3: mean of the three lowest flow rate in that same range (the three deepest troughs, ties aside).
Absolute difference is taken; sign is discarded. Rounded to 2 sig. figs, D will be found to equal 52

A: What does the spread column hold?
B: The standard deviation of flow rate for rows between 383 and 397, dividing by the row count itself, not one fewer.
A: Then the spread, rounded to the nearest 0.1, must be 1.5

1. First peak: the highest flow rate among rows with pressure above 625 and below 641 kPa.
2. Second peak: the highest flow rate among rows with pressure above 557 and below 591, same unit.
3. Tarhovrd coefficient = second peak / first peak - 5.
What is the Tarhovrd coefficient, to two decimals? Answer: -4.14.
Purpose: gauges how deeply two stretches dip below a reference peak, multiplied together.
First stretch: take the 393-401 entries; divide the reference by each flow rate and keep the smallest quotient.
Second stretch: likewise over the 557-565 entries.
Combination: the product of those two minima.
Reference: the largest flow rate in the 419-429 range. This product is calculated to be 1.00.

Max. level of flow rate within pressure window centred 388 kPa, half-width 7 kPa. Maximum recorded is 50.53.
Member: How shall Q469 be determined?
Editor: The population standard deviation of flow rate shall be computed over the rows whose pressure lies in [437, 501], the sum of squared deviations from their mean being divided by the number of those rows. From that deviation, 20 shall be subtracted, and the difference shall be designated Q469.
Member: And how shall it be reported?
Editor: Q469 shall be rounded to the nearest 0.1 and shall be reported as -17.2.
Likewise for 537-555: -17.9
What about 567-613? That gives -17.7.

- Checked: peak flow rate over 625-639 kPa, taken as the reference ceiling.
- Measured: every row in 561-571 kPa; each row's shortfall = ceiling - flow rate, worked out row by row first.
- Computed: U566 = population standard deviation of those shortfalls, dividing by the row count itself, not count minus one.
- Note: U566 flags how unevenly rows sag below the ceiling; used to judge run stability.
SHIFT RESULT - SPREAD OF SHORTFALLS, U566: 1.1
